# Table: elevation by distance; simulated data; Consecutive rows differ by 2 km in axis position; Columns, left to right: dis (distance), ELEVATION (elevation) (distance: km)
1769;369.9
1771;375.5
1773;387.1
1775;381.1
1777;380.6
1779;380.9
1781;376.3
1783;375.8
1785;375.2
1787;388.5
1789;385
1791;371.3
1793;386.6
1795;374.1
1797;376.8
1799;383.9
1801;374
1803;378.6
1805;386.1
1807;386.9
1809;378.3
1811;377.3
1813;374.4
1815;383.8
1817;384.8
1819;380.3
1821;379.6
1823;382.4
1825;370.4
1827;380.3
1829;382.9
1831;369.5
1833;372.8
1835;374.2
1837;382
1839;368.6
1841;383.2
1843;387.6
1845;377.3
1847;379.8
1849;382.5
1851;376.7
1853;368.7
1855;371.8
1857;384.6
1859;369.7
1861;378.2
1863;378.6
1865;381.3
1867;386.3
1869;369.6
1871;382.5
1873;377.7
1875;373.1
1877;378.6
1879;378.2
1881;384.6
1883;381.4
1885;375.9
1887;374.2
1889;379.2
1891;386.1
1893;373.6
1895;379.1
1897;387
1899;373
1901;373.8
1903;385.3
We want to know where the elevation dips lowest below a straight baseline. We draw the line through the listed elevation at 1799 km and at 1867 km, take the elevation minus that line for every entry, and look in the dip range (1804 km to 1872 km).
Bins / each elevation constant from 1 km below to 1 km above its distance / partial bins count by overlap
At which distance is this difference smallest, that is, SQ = 1853 km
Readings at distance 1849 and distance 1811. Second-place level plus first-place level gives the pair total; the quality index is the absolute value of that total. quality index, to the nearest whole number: 760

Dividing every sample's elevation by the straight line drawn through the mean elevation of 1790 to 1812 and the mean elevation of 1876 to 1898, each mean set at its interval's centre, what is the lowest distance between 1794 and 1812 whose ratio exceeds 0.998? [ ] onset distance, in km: 1799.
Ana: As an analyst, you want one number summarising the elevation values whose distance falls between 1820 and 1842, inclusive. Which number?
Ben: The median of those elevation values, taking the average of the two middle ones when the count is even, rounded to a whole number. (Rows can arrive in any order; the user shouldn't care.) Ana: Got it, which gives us 380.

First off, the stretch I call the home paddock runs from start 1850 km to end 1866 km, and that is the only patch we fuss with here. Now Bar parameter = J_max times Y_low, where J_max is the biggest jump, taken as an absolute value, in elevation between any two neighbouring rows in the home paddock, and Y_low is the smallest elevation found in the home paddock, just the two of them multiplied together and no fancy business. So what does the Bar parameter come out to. 5494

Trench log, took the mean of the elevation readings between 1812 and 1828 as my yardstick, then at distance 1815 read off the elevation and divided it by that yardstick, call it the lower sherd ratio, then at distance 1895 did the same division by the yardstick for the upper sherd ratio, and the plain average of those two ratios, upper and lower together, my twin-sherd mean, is 1.01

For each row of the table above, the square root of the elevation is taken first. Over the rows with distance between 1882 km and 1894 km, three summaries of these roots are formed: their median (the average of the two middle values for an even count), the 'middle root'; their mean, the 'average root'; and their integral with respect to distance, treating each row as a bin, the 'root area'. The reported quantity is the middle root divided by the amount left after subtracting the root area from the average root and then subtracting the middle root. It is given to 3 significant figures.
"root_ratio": -0.0832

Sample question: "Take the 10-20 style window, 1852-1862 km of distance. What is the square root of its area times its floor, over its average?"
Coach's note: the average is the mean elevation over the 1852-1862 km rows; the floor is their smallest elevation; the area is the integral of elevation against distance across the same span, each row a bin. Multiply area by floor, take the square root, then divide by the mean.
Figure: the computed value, 3.14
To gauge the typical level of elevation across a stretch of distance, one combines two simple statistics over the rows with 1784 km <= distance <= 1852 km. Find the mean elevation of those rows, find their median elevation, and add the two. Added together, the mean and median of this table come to 759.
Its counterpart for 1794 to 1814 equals 757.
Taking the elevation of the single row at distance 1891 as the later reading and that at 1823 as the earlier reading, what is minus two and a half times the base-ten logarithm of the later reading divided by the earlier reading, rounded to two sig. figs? -0.010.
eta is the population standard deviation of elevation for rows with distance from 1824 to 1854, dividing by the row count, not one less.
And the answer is 5.91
